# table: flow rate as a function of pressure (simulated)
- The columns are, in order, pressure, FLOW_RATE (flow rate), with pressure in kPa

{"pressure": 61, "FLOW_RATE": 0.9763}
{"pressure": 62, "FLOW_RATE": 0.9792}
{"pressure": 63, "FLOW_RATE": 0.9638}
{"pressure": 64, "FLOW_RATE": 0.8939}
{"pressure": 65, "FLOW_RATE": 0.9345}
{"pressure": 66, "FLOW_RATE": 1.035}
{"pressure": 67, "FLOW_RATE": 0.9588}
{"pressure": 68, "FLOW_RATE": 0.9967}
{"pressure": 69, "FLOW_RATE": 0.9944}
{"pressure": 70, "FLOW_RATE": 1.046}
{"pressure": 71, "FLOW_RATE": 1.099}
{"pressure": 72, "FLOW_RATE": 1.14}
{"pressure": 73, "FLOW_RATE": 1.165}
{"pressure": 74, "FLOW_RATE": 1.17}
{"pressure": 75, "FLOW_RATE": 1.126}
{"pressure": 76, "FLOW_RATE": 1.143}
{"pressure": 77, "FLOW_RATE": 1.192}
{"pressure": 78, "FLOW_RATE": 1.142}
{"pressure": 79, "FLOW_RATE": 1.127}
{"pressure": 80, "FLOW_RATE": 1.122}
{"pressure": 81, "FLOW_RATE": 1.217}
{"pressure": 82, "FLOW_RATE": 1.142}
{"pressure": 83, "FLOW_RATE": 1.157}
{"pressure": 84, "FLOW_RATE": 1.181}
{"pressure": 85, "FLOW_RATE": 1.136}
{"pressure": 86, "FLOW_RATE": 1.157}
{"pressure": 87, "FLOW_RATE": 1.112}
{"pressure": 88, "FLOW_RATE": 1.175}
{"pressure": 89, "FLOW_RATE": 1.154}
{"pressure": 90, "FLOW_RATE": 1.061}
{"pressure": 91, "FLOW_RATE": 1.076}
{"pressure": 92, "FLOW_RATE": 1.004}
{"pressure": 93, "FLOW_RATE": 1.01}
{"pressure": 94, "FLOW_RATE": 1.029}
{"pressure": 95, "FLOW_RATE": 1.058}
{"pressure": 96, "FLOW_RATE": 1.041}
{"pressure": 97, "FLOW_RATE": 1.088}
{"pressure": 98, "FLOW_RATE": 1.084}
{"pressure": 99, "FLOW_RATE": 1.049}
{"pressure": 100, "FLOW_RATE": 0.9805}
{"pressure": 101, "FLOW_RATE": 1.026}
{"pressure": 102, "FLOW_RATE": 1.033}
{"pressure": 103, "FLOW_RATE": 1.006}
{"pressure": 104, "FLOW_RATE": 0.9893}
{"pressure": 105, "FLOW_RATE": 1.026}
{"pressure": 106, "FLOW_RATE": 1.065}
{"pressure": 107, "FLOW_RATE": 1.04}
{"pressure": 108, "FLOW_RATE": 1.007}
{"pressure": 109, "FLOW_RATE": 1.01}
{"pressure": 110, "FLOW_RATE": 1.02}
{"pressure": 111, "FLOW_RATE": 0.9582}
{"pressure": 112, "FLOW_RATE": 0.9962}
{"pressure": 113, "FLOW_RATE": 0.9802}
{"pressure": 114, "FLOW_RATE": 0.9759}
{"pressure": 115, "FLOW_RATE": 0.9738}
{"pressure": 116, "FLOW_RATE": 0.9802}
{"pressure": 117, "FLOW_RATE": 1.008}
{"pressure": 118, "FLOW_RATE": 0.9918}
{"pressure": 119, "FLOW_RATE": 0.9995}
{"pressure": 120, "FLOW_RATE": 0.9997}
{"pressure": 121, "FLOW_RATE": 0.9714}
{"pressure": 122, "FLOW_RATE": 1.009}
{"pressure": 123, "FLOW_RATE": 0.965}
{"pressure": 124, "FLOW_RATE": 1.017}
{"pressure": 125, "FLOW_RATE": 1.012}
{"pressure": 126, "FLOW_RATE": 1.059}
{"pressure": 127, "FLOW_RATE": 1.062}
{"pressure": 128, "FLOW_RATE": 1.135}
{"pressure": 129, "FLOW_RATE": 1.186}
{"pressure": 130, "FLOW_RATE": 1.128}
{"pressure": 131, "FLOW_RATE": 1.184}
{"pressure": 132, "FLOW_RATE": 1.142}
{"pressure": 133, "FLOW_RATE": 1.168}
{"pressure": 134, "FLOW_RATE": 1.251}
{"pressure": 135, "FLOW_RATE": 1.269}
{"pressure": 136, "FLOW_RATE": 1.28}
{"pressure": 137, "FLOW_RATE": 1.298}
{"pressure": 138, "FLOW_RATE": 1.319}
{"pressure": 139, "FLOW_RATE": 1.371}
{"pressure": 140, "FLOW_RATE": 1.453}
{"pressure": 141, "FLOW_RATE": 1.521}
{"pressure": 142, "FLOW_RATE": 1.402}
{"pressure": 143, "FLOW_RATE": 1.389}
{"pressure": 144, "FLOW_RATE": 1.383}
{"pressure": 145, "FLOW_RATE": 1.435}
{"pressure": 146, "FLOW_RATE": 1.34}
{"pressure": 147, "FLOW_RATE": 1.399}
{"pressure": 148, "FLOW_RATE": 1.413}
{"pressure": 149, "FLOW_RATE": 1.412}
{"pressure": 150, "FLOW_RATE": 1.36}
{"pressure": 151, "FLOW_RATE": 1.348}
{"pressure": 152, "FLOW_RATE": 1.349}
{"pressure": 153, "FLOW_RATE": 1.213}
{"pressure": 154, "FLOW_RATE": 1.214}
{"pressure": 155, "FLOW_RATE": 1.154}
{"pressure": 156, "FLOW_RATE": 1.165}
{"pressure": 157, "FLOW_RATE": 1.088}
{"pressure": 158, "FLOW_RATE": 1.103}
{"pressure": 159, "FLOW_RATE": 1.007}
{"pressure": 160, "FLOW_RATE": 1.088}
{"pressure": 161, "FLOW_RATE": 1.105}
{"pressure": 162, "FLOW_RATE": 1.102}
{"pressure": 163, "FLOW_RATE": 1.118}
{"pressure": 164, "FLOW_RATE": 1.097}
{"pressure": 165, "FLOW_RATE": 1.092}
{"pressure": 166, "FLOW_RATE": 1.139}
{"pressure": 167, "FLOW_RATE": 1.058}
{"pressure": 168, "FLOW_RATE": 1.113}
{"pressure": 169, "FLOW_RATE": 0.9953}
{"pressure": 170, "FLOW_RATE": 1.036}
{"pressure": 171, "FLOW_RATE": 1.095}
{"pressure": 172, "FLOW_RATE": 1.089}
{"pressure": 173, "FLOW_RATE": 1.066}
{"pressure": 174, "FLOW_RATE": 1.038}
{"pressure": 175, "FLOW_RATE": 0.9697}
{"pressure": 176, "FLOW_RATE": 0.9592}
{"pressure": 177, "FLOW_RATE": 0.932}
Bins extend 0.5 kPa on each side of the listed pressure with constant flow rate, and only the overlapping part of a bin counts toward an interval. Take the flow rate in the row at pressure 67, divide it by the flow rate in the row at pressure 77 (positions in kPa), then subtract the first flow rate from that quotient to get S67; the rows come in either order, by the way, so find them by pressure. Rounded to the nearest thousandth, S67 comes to -0.154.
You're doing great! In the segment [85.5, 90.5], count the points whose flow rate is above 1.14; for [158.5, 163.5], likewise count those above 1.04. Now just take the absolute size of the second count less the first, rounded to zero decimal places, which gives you 1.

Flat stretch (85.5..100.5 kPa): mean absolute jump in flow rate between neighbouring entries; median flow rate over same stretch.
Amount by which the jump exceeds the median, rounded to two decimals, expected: -1.02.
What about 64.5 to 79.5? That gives -1.09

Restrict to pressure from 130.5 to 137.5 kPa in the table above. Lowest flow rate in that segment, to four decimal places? 1.1420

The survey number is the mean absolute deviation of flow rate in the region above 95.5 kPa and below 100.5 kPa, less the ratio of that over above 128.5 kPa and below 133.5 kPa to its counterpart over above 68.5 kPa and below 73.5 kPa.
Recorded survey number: -0.36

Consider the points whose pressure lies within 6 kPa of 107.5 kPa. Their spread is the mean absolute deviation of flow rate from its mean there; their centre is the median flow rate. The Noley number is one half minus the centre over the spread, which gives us -46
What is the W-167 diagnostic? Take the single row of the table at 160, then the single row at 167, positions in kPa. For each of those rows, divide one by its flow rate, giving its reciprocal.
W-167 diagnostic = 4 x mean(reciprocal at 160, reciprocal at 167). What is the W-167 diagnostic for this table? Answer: 3.73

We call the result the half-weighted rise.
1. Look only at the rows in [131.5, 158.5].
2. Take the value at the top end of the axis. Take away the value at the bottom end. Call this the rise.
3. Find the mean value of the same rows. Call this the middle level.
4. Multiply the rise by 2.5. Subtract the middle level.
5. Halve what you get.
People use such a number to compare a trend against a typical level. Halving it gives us -0.70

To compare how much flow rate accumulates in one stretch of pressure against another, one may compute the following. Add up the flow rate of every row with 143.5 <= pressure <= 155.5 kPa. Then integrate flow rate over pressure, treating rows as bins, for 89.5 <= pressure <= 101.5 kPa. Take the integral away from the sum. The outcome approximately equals 4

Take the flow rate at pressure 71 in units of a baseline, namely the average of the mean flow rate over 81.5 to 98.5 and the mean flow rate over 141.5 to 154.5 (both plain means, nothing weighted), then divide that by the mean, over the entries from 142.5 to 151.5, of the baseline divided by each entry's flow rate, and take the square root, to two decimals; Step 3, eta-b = 1.00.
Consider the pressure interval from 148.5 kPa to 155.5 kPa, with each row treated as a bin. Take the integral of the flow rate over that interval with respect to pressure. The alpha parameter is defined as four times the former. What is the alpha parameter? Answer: 36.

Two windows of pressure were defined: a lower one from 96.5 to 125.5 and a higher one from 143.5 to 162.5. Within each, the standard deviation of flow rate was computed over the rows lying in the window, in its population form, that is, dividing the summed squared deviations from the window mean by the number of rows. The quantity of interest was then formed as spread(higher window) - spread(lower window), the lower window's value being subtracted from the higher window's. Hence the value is 0.11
